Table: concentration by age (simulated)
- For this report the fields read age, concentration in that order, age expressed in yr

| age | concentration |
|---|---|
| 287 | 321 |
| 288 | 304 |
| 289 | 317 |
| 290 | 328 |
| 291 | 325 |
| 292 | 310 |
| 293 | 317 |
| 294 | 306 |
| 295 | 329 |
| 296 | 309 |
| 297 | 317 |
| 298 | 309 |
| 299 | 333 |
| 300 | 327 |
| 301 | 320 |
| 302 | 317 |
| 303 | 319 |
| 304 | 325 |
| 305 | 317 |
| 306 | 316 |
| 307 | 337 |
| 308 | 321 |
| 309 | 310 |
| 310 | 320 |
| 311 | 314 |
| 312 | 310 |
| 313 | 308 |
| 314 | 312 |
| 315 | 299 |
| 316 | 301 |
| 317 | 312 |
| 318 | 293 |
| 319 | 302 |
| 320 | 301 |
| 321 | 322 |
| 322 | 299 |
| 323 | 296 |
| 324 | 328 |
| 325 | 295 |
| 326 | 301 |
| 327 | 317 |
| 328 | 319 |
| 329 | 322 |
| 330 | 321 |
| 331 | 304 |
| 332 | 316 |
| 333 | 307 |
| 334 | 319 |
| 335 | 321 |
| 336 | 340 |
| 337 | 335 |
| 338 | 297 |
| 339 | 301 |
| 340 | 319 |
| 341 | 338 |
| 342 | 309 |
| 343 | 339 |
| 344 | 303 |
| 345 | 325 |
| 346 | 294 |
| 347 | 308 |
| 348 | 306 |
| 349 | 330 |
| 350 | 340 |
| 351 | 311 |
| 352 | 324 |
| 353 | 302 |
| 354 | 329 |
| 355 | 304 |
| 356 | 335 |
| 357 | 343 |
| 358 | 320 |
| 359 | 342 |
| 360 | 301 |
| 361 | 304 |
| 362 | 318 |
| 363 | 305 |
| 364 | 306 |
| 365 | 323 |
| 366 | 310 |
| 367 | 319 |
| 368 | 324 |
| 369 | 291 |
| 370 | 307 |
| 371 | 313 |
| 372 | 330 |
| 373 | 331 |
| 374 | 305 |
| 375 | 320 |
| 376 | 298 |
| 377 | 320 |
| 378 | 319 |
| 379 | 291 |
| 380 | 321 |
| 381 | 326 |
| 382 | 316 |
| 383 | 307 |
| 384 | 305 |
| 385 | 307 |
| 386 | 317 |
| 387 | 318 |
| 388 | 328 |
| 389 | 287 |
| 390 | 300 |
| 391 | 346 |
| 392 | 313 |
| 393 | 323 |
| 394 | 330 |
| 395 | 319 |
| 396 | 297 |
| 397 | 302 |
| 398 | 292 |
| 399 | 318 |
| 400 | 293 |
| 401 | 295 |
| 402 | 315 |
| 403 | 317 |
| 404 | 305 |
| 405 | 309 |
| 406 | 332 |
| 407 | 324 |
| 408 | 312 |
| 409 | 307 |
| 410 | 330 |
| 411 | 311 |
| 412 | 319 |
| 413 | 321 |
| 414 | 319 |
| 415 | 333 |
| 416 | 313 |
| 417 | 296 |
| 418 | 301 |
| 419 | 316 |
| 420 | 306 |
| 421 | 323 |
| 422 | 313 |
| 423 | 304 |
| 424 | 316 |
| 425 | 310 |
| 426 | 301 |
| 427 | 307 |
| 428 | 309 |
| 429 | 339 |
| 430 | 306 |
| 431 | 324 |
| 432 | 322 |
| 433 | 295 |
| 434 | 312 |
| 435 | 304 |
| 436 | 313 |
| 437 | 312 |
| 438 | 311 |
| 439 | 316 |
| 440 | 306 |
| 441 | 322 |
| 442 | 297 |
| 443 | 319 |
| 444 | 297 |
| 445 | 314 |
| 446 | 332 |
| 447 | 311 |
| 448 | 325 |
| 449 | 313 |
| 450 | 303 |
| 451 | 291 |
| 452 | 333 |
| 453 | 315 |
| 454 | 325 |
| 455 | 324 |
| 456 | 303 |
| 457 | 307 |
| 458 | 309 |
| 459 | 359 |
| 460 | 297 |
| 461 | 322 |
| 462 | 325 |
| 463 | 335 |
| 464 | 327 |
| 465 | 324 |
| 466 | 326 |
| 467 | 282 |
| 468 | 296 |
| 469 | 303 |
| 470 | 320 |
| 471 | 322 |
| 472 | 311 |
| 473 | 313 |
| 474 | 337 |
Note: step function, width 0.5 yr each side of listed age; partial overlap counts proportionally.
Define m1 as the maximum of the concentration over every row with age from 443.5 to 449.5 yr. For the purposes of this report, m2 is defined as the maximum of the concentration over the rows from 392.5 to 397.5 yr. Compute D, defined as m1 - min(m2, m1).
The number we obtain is 2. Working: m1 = 332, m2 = 330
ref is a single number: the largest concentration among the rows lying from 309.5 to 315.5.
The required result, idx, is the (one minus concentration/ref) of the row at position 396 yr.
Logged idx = 0.072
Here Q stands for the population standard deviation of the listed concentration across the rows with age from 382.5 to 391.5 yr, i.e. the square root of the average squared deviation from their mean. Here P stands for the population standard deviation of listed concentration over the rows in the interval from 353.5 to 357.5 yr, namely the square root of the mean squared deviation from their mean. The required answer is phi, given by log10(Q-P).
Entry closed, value 0.18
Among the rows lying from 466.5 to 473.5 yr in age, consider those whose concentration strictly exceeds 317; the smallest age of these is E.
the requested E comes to 470 yr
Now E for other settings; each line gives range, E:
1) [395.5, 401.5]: 399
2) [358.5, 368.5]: 359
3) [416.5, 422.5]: 421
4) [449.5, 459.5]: 452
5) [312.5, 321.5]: 321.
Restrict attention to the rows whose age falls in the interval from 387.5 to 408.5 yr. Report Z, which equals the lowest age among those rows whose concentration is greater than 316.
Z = 388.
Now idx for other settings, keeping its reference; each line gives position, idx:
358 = 0.000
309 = 0.031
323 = 0.075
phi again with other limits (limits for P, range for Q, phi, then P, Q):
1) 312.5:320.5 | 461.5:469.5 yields 1.05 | 6.2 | 17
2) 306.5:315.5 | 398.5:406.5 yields 0.30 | 10.0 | 12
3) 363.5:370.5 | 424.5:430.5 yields 0.20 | 10.8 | 12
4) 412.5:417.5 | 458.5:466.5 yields 0.58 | 12.1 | 16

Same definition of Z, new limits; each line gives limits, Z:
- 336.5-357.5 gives 337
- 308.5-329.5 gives 310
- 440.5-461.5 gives 441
